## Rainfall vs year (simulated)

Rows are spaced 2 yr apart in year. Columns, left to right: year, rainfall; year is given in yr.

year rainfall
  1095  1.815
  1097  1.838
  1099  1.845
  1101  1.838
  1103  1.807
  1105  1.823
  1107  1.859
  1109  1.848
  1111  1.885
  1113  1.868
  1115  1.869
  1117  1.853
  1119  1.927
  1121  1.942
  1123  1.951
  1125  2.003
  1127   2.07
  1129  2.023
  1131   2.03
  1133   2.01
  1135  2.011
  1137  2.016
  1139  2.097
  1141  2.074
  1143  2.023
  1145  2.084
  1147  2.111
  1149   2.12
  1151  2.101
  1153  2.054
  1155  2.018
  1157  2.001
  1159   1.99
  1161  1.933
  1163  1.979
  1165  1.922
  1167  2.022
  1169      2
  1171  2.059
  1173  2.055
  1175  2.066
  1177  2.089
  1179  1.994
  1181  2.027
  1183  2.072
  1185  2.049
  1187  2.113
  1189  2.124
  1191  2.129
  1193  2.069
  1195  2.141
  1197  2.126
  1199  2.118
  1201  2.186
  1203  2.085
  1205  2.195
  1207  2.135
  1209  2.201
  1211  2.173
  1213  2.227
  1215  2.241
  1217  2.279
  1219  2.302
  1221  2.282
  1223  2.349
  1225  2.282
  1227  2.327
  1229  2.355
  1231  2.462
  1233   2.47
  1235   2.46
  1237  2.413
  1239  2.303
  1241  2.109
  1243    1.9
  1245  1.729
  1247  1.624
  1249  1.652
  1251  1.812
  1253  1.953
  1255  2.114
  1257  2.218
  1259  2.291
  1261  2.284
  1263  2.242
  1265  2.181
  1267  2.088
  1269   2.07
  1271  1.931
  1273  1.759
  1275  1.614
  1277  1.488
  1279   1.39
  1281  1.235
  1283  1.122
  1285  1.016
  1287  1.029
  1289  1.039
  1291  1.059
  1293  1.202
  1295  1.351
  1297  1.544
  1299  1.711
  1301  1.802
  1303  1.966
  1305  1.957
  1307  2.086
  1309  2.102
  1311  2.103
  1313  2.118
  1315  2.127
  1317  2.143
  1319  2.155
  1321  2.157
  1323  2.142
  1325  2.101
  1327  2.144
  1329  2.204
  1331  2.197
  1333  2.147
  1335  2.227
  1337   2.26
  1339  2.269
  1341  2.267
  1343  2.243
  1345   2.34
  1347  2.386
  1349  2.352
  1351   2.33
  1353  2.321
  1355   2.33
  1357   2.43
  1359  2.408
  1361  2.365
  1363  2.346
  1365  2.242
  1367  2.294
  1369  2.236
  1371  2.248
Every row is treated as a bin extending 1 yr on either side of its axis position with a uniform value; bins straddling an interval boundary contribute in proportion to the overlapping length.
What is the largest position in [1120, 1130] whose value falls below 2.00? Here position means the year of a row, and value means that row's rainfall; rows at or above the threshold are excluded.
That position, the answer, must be 1123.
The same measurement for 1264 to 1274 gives 1273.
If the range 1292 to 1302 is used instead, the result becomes 1301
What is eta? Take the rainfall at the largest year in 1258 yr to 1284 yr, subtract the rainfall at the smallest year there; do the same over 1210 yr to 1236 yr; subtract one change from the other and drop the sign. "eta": 1.46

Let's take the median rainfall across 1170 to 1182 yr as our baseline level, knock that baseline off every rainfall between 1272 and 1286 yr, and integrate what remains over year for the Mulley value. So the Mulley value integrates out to -10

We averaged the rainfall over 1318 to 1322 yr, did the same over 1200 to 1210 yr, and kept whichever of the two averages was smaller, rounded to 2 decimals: 2.16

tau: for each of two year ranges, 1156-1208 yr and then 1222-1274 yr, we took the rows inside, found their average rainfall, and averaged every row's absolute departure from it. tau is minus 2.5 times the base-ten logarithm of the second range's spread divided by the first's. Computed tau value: -1.45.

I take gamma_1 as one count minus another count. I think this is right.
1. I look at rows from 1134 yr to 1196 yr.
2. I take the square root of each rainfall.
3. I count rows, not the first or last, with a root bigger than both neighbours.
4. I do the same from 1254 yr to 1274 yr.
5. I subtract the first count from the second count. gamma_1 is -7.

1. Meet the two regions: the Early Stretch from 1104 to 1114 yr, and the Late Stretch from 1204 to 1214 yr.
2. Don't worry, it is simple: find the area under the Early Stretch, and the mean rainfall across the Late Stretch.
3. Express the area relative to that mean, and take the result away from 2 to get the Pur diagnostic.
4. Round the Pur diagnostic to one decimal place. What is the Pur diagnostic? -6.5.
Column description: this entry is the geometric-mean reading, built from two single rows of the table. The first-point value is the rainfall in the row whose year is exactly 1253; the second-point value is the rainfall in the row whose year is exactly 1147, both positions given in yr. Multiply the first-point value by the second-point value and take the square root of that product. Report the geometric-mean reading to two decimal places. 2.03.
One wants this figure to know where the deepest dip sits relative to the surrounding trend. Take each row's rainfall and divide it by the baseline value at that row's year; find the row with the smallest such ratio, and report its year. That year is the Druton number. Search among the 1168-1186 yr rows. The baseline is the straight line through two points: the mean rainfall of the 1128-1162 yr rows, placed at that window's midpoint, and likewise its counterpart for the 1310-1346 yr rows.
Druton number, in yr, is 1179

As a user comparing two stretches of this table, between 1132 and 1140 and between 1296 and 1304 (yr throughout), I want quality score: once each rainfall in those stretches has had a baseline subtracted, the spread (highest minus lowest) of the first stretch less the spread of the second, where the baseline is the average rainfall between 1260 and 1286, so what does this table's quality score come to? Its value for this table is -0.3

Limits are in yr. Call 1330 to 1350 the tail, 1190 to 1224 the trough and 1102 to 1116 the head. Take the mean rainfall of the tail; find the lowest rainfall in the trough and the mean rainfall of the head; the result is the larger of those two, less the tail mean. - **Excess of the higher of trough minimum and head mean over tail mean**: -0.20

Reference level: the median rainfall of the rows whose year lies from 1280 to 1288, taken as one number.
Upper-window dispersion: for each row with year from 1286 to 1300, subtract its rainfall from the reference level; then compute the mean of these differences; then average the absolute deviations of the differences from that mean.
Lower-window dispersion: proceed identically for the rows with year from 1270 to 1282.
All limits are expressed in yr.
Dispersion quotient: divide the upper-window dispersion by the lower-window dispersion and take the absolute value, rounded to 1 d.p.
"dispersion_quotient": 1.1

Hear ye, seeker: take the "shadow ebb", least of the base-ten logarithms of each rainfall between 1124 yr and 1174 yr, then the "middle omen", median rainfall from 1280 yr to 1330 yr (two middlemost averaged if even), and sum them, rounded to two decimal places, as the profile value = 2.25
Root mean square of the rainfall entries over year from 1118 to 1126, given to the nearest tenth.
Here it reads 2.0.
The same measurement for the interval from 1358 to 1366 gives 2.3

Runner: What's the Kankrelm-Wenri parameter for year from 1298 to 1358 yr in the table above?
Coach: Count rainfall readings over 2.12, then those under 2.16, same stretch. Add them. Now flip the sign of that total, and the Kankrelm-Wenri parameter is -37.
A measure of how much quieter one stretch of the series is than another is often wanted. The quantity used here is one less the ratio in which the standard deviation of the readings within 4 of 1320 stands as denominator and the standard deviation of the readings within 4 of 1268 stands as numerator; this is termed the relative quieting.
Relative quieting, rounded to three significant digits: -12.1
